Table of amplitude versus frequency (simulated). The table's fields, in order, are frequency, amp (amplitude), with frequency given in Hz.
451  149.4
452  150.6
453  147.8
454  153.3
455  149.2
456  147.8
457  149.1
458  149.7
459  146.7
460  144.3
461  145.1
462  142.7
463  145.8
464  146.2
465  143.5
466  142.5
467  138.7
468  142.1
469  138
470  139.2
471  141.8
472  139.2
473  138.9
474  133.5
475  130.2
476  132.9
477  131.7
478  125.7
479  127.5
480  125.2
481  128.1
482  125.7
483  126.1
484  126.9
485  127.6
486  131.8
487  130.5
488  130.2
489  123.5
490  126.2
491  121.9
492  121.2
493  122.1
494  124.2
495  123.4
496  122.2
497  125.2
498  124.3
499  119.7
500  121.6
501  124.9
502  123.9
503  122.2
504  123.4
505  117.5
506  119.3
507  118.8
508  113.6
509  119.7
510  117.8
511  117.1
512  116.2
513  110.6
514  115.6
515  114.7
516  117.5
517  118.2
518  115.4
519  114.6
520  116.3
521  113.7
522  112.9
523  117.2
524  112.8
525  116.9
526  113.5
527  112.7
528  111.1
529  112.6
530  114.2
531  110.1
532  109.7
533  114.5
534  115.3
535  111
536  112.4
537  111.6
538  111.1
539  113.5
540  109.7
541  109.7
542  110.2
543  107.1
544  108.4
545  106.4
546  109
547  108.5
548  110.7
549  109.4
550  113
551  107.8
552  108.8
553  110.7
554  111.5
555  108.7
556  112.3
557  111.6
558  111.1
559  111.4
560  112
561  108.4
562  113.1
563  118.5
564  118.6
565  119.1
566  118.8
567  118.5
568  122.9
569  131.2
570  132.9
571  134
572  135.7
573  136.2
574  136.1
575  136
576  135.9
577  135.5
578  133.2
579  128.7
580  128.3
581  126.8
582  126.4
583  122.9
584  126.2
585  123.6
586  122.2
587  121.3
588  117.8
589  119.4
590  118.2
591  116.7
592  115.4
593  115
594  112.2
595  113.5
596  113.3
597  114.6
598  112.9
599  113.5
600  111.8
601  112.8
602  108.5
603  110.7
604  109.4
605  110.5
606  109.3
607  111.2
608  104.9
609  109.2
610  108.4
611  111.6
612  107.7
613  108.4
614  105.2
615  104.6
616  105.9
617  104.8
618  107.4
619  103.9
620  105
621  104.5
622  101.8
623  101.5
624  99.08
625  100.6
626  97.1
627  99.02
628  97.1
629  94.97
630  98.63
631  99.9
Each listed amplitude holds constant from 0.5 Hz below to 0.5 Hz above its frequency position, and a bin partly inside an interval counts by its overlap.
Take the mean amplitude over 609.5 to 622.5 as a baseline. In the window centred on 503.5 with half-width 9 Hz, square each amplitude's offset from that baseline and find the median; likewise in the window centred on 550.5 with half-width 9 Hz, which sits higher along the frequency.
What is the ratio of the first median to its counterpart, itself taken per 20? 0.8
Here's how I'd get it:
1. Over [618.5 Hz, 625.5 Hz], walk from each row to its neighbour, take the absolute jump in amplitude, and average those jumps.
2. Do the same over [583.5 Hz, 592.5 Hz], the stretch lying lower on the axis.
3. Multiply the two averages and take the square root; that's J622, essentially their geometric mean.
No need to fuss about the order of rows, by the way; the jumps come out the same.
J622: 1.6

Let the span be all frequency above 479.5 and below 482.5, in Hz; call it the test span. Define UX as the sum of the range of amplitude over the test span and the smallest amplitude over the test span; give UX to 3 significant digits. 128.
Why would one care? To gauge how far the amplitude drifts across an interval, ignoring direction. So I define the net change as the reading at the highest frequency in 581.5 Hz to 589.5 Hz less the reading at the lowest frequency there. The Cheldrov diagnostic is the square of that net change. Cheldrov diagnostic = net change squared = 49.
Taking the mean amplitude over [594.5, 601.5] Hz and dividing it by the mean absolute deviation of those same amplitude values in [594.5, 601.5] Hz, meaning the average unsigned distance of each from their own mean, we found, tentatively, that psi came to 189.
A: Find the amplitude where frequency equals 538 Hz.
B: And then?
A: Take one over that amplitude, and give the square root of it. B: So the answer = 0.0949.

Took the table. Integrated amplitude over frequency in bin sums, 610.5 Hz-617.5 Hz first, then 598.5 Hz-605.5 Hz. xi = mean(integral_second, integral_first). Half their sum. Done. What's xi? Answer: 763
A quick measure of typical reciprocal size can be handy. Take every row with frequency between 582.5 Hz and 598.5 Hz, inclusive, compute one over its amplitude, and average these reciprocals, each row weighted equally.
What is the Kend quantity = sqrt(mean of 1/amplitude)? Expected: 0.0922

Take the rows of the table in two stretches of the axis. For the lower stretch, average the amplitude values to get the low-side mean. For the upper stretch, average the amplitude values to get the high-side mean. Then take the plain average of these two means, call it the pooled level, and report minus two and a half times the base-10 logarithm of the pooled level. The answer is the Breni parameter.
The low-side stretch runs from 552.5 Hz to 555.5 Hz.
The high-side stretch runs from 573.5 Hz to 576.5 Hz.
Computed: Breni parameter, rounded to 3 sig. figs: -5.23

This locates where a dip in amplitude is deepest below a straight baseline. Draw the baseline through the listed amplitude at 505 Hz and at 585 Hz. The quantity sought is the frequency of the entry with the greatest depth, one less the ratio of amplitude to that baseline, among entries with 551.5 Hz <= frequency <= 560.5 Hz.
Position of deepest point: 555 Hz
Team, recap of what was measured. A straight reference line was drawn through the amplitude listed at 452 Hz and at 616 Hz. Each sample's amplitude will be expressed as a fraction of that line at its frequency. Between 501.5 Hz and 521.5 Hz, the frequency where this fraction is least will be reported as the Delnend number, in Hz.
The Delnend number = 513 Hz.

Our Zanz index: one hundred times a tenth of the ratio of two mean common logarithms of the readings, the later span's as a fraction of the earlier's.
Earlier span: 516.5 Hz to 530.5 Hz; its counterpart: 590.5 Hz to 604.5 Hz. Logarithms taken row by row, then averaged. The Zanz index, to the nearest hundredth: 9.97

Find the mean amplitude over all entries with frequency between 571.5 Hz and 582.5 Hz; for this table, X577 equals 133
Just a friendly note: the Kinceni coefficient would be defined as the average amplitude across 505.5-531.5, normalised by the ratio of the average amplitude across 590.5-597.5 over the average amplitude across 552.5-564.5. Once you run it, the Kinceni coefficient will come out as 113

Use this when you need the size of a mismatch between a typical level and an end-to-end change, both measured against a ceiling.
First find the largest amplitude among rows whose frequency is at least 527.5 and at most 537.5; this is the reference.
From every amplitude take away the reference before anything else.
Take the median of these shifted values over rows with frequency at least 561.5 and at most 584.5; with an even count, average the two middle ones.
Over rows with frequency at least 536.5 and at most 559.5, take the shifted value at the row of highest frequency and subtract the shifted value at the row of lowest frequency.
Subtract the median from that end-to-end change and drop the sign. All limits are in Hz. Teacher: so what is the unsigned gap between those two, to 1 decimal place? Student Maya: 13.2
